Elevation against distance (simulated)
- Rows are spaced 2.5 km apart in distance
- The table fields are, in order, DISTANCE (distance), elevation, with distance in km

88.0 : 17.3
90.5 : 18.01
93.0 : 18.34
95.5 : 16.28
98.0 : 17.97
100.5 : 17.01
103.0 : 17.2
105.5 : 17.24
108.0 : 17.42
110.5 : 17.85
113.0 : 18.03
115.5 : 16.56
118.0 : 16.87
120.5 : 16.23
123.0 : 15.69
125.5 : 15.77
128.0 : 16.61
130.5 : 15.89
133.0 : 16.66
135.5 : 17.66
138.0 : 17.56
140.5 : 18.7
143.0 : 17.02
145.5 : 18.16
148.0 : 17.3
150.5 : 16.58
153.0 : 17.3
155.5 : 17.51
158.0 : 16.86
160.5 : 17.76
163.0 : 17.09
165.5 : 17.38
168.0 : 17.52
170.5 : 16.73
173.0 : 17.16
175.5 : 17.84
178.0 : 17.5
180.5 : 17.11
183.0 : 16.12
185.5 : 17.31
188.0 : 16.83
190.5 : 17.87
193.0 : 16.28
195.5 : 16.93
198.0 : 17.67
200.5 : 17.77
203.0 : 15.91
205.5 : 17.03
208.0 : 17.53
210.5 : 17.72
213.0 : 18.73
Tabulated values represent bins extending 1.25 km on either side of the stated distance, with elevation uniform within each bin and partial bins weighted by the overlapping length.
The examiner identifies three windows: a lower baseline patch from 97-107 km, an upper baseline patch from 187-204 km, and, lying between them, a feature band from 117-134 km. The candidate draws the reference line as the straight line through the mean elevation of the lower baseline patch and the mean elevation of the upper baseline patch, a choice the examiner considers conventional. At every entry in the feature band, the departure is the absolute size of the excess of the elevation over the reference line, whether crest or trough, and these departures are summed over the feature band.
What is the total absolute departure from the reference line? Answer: 7.2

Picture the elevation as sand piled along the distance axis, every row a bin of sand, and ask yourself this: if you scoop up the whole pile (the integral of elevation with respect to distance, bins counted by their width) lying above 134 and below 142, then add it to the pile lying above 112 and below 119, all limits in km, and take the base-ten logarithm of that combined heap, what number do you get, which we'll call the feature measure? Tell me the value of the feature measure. 2.42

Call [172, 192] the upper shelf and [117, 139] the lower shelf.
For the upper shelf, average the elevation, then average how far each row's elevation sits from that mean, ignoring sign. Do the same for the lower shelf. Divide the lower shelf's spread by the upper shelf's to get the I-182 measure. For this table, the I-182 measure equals 1.4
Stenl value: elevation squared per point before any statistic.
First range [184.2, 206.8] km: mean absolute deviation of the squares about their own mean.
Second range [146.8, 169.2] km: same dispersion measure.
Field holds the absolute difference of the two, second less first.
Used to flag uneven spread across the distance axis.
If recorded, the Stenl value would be 8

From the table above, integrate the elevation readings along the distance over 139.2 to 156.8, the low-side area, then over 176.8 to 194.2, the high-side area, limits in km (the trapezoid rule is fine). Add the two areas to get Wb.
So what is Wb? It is 604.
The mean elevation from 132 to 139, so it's 17.3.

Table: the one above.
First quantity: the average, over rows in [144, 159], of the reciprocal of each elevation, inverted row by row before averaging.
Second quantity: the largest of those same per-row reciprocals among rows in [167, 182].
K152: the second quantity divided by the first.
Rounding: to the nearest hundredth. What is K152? 1.03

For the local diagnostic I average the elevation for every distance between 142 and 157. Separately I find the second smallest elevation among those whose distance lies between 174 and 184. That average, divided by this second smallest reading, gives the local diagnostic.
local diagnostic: 1.01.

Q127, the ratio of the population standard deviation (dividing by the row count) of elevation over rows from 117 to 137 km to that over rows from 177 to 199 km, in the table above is 1.1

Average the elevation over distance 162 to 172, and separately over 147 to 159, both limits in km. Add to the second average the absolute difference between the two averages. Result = 17.2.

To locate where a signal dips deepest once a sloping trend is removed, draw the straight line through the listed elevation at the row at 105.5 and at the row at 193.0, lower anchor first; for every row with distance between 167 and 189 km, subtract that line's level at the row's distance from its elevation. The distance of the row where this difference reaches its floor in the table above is 183.0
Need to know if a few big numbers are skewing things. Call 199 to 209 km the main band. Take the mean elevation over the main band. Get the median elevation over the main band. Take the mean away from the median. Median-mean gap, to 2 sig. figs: 0.22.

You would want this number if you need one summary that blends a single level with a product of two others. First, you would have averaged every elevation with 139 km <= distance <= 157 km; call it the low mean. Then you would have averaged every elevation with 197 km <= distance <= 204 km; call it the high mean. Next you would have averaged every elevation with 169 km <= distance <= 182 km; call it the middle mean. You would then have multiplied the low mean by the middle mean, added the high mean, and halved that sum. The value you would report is 160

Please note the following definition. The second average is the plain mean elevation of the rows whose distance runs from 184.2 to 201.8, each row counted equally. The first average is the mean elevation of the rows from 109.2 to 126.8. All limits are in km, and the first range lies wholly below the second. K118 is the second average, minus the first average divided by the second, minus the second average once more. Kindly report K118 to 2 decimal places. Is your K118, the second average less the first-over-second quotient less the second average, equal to -0.97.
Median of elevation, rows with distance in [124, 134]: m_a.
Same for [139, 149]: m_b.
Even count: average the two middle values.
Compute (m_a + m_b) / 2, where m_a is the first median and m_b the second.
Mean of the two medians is 17.0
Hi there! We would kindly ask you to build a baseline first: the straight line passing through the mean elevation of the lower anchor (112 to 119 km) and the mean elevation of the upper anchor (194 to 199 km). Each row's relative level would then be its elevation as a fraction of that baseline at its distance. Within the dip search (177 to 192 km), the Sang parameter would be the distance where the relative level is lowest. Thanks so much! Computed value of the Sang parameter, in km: 183.0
